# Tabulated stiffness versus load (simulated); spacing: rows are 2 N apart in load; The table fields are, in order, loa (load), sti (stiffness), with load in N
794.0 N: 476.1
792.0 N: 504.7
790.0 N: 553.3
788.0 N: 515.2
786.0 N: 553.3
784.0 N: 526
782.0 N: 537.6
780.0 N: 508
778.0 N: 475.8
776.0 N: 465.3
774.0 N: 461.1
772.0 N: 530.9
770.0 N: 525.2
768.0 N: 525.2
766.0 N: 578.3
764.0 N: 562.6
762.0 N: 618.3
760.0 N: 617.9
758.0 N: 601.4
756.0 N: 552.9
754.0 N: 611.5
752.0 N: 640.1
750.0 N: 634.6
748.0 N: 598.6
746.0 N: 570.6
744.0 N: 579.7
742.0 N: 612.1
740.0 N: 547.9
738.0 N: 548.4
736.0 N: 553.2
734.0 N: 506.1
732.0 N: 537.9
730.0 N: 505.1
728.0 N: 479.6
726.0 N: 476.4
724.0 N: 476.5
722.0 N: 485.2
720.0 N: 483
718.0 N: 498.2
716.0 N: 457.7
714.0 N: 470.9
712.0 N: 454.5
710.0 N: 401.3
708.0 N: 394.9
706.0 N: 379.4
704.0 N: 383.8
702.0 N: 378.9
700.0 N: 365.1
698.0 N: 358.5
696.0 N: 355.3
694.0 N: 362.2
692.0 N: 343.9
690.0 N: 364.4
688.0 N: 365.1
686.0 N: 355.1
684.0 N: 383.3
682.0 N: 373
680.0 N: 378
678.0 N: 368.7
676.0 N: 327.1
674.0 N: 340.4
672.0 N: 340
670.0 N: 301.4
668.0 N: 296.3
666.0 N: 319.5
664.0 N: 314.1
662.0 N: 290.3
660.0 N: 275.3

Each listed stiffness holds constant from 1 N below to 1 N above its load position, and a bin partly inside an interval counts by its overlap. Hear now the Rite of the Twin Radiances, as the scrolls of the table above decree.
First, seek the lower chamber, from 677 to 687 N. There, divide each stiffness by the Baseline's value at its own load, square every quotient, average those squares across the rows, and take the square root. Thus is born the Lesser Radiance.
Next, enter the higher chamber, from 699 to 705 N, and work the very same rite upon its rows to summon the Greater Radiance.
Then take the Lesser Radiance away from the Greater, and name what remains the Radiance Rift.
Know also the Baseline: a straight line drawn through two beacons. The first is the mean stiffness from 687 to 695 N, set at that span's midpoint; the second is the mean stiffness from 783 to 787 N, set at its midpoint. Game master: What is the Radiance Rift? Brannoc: -0.10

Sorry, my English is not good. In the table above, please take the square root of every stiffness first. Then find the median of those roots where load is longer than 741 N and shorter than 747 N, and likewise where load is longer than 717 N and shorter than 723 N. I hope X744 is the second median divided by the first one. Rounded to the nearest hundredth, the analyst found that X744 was 0.91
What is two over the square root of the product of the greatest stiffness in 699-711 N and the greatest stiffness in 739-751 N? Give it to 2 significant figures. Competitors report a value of 0.0040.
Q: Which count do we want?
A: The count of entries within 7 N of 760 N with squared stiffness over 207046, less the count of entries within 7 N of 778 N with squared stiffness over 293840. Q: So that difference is 7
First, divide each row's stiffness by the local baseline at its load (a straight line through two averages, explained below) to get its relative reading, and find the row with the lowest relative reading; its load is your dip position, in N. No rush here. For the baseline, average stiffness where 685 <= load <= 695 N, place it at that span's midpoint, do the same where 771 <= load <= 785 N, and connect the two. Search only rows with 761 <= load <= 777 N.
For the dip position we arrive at 774.0 N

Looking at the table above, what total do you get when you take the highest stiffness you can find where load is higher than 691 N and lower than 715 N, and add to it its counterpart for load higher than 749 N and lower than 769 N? 1111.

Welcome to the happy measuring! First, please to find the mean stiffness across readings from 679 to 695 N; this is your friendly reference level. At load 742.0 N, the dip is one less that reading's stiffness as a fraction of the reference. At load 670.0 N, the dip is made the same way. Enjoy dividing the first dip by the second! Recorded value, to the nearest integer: -4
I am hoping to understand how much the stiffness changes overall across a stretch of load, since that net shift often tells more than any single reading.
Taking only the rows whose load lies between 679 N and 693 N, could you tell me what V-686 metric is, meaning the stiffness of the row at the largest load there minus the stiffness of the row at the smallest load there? -34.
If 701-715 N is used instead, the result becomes 92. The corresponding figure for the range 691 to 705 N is 40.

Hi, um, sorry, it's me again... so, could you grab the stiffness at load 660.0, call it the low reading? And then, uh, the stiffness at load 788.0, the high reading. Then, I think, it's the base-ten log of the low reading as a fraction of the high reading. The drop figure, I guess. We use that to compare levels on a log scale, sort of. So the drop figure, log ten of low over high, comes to -0.27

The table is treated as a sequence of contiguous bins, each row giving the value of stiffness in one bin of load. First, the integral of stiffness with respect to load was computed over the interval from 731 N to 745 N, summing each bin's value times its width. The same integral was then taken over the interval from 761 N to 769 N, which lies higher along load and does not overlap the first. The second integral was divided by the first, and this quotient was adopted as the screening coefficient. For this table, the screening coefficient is 0.59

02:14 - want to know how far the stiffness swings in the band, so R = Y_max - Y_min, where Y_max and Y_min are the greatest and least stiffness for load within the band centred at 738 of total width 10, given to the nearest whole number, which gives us 106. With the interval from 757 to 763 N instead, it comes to 17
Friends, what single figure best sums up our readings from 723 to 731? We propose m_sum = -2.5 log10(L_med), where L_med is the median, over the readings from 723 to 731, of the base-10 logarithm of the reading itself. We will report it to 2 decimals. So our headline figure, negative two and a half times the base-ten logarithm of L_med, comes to -1.07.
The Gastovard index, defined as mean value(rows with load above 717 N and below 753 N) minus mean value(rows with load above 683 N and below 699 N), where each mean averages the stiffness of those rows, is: 180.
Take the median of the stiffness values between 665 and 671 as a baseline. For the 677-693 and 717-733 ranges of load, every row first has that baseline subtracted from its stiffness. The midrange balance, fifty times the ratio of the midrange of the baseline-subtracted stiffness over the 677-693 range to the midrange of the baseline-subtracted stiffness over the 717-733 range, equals 15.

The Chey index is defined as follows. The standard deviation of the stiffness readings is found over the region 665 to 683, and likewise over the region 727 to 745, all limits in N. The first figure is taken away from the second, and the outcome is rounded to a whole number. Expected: 10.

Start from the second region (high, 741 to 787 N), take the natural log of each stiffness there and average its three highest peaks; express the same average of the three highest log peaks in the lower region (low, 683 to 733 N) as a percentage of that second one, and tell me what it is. 96.8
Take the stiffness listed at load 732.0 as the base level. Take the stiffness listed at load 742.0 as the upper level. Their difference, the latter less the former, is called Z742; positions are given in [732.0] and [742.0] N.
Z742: 74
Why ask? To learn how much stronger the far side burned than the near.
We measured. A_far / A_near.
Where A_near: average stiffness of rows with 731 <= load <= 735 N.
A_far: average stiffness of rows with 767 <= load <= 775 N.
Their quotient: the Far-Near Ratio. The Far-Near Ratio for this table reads 1.0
